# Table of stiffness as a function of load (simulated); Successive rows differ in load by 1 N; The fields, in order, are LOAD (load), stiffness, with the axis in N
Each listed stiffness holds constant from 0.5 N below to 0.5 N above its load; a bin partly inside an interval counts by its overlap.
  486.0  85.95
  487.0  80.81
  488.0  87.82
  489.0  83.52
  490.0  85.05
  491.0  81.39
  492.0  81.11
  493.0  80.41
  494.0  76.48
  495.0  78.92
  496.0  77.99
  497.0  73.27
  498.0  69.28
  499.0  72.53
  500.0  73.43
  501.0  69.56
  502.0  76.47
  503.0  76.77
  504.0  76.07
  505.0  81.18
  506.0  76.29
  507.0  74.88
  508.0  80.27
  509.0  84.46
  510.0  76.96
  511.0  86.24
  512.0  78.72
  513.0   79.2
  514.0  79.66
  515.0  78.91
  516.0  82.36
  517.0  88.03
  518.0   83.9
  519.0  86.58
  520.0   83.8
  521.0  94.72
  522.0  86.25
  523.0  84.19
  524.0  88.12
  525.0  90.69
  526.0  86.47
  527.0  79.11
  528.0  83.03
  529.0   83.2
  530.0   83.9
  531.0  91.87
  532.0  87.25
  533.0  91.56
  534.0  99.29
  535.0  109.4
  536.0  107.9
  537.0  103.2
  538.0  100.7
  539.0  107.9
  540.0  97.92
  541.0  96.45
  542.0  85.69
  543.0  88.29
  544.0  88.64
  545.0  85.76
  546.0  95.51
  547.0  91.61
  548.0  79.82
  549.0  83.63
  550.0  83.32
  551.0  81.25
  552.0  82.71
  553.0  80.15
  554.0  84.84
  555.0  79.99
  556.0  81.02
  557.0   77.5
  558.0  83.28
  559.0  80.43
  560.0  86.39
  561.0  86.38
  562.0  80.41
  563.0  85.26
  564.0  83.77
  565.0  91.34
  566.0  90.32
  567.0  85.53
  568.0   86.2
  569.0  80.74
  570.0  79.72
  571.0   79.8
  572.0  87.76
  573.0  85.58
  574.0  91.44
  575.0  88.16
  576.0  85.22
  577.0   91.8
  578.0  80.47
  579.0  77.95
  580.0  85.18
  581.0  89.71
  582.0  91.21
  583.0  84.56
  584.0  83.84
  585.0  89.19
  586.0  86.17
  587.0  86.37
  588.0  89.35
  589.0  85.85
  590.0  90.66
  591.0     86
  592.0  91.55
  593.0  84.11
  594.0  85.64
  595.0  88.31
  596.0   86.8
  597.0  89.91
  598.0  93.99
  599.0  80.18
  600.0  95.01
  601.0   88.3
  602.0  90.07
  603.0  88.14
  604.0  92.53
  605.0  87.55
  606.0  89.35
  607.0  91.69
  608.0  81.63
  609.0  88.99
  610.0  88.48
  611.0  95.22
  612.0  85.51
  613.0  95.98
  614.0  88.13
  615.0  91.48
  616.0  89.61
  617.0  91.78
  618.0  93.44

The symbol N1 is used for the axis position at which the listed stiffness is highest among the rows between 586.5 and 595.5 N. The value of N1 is 592.0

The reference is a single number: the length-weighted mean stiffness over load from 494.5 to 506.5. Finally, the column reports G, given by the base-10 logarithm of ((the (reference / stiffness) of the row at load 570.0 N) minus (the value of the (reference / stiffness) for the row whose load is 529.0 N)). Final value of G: -1.4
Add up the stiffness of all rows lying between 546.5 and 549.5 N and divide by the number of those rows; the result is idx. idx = 85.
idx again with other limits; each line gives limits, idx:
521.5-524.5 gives 86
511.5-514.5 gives 79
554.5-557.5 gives 80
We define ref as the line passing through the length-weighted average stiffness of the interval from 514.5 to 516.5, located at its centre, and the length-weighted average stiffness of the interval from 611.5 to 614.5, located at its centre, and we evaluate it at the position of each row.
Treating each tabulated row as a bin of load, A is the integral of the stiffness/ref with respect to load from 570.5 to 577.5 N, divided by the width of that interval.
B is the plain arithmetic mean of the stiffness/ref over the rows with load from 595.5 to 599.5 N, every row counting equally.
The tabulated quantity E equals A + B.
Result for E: 2.00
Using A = 1.01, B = 0.99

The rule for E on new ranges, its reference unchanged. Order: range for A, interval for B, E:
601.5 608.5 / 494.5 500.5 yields 1.94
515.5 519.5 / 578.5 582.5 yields 2.05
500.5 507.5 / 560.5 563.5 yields 1.94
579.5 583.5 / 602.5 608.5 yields 2.00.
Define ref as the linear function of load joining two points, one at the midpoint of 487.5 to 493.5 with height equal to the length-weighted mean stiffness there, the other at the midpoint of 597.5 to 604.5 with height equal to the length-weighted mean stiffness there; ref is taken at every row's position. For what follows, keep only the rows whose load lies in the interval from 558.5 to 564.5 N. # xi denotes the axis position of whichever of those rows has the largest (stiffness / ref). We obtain 560.0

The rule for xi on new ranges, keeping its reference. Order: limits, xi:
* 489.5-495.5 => 490.0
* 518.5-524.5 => 521.0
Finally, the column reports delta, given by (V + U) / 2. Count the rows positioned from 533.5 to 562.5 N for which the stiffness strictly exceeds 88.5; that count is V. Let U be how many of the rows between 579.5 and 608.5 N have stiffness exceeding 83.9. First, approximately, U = 26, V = 11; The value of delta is 18.5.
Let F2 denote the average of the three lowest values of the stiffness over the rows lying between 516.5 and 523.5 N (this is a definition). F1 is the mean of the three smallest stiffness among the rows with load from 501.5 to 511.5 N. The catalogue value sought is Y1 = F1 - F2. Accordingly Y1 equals -8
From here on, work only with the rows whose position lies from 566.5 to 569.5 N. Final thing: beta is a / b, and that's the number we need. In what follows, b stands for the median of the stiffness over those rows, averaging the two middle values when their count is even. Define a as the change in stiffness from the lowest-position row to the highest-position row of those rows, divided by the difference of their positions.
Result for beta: -0.03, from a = -2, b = 86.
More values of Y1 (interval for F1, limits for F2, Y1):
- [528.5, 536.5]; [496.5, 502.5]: 14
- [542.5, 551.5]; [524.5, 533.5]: 0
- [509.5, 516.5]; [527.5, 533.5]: -5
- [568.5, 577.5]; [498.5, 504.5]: 8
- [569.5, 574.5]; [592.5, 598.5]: -4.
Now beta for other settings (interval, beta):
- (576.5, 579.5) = -0.09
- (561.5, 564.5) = 0.02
